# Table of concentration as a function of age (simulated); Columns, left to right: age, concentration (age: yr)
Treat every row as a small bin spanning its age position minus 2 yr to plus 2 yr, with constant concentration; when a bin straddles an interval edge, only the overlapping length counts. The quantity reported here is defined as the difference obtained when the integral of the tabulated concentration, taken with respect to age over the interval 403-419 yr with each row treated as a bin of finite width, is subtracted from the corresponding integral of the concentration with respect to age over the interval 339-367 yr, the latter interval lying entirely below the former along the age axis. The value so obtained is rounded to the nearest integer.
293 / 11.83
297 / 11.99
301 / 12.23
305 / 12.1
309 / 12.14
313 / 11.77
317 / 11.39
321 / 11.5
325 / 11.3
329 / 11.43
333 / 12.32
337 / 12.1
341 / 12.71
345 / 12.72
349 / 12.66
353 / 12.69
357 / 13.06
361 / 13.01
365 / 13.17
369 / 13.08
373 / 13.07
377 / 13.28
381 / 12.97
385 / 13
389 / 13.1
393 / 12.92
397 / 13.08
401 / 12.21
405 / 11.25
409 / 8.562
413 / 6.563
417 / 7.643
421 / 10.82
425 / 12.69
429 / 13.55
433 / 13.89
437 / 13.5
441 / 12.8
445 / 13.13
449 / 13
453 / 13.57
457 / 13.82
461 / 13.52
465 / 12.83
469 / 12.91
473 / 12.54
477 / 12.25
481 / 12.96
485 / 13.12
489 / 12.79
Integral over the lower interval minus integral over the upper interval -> 224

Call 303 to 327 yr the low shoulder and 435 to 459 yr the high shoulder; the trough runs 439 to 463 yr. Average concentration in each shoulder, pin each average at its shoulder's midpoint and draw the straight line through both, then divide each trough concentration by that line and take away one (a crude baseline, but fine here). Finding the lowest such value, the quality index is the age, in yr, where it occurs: 441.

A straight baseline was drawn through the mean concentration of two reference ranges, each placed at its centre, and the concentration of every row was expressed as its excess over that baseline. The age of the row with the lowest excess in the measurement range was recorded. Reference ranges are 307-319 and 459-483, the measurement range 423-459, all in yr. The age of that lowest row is 425 yr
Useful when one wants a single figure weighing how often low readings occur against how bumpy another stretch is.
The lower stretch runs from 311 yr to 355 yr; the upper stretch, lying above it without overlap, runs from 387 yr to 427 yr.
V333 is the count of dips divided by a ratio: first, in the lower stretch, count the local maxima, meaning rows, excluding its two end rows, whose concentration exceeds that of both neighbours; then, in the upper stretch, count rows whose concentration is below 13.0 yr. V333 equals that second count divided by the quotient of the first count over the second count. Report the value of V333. 21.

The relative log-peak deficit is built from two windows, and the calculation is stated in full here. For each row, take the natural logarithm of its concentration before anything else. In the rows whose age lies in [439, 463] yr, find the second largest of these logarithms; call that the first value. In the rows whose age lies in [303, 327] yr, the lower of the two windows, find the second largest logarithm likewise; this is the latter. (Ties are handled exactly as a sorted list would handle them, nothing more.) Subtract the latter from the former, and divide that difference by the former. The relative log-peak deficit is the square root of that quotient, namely 0.210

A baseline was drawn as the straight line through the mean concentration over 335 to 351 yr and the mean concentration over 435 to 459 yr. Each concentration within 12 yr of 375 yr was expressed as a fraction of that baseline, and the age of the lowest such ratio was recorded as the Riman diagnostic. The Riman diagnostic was 381 yr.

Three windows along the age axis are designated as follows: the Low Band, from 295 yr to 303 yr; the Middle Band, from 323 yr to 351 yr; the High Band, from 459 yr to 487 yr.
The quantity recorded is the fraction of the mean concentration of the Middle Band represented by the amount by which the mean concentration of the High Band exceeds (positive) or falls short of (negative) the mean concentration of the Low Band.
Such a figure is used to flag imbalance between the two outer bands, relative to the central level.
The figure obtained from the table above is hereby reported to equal 0.06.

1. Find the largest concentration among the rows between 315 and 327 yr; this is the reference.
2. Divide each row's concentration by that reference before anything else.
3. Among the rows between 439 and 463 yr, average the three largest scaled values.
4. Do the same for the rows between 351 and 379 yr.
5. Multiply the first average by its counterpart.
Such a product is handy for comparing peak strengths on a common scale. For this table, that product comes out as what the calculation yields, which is 1.36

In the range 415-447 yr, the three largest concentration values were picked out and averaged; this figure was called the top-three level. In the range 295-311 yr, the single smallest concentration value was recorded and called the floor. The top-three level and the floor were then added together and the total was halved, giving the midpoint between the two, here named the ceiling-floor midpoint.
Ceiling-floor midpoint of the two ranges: 12.8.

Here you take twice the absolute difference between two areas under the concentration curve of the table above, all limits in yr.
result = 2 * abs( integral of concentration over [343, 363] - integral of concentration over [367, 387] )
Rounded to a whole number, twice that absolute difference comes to 10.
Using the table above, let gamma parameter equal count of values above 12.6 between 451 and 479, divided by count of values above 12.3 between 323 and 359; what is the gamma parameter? 0.8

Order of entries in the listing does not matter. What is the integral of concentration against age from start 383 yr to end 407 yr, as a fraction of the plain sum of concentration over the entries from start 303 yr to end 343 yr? 2.5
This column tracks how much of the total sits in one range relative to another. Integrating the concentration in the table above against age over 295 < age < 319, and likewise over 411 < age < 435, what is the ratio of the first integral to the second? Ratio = 1.10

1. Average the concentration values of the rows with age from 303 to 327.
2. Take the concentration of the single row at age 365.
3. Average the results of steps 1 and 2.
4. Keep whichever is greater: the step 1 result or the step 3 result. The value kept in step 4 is 12.4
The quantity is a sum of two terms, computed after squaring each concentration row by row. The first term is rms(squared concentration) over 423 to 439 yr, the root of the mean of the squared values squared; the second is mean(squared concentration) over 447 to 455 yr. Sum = 357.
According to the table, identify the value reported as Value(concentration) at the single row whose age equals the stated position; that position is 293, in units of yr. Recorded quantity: 11.83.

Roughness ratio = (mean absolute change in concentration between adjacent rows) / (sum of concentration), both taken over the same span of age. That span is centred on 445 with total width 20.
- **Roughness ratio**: 0.0066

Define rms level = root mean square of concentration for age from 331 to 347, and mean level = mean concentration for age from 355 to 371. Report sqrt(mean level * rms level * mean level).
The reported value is 46.2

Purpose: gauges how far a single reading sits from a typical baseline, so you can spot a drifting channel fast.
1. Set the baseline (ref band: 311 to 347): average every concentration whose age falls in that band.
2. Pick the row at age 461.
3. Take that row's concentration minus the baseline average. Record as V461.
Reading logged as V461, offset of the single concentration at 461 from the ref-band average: 1.6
